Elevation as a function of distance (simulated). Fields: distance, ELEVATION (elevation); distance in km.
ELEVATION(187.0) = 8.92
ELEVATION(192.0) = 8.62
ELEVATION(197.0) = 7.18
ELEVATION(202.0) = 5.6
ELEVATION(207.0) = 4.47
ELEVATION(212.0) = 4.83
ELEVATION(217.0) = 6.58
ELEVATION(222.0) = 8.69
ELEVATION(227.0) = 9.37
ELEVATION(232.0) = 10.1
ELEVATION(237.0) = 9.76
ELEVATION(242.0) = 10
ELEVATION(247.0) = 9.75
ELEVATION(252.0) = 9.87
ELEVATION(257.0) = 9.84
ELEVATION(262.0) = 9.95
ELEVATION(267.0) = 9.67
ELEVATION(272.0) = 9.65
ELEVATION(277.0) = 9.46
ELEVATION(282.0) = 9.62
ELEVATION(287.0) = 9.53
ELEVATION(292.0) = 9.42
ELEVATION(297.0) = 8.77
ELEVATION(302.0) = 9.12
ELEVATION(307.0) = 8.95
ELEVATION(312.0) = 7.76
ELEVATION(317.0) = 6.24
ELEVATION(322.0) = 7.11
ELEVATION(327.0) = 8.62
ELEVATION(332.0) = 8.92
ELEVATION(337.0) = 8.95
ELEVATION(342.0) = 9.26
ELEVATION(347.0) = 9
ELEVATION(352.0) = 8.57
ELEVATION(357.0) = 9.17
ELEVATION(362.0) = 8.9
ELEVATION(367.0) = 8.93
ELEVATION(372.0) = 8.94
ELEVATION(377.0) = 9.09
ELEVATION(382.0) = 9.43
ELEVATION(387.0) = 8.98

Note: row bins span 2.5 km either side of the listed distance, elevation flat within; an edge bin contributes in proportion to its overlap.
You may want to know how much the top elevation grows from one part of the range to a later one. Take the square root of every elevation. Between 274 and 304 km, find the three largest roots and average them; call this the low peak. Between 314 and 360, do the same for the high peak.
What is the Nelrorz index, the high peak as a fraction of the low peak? 0.98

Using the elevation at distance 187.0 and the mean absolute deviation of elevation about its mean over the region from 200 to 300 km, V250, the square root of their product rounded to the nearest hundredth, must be 3.48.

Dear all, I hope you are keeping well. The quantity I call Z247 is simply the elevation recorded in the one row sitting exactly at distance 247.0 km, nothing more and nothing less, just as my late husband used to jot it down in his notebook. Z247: 9.75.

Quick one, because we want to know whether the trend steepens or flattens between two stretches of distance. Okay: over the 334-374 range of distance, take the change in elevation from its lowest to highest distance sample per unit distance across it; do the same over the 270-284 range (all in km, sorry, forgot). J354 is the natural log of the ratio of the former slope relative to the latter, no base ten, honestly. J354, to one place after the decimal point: -2.4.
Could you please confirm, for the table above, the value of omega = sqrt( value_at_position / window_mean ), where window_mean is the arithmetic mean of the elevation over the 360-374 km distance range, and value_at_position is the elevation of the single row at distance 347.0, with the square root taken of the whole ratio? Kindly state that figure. 1.00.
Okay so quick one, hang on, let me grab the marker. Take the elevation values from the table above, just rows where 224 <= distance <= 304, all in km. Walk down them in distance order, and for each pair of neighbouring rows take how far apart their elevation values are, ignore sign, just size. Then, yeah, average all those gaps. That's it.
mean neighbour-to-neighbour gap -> 0.2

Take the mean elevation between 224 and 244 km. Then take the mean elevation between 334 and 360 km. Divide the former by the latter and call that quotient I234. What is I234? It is 1.09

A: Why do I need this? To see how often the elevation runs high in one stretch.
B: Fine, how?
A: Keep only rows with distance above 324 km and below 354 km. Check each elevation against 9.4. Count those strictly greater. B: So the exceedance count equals 0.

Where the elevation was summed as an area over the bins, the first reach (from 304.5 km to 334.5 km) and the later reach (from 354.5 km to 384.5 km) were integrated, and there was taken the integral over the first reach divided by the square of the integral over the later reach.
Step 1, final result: 0.0032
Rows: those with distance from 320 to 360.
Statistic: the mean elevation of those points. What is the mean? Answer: 8.7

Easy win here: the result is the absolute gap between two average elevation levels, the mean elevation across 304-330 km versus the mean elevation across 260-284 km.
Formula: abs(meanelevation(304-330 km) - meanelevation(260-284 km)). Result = 1.9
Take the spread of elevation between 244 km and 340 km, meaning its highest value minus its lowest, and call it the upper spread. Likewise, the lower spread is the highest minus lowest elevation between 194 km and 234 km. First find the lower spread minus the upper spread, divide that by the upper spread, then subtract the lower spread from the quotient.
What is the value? -5.1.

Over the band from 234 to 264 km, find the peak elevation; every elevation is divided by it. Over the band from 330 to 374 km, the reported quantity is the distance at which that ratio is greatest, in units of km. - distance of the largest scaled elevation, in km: 342.0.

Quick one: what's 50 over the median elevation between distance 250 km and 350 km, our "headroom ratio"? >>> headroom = 5.44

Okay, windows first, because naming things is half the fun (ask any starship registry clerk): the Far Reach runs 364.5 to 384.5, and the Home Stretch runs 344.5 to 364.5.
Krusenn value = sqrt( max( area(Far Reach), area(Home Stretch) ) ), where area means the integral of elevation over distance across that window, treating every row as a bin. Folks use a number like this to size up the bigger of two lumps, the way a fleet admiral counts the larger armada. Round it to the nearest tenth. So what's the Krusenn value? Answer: 13.5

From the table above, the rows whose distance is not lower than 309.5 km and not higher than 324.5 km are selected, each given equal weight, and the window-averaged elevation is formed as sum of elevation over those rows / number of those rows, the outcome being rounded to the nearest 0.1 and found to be 7.0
